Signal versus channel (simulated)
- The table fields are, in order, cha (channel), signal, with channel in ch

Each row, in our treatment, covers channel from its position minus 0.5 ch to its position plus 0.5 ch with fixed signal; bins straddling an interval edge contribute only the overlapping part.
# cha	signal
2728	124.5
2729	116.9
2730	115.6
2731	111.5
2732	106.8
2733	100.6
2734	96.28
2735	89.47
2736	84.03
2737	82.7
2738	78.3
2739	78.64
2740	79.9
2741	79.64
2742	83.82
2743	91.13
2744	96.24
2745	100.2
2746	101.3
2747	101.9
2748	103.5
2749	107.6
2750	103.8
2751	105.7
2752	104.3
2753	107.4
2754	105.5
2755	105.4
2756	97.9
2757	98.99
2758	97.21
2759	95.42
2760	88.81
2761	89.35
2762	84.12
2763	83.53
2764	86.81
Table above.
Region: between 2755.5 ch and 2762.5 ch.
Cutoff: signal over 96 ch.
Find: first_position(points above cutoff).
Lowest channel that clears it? 2756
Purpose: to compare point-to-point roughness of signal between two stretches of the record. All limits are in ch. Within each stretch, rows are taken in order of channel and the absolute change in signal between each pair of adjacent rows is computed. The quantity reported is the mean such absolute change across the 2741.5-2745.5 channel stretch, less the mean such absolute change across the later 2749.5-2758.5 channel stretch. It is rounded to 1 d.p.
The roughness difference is 3.1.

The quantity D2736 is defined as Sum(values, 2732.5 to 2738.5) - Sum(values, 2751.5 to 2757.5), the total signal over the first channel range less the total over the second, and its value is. -88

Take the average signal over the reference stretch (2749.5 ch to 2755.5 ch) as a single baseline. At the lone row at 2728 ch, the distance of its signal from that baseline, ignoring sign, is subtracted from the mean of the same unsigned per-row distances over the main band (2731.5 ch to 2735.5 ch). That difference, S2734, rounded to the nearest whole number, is -11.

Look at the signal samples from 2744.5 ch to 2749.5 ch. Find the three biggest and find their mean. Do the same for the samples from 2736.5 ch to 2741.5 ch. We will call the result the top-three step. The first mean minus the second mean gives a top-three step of 24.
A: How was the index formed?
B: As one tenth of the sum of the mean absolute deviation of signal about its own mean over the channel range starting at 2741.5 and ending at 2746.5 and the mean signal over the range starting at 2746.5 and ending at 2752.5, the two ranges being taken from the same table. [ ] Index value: 11.0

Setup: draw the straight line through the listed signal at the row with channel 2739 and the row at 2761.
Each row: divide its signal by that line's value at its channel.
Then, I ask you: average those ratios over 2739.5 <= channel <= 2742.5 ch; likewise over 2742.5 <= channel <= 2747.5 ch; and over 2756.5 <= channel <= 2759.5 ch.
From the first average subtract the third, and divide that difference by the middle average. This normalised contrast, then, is -0.073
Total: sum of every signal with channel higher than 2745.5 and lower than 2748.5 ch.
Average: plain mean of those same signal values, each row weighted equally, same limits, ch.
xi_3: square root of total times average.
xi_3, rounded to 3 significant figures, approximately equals 177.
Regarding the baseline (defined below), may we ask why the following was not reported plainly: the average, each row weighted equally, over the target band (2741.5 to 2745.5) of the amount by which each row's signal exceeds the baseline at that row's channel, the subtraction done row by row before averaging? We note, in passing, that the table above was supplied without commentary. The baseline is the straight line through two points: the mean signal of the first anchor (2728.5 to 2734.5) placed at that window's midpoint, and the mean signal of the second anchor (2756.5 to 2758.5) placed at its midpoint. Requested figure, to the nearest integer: -11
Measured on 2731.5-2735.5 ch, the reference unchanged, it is -9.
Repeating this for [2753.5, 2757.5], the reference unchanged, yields 3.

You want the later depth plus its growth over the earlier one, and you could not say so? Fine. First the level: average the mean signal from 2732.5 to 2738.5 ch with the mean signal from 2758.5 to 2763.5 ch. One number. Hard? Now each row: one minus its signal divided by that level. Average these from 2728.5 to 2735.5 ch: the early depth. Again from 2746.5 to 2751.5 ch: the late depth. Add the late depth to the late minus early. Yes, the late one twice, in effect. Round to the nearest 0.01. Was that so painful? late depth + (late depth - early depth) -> -0.17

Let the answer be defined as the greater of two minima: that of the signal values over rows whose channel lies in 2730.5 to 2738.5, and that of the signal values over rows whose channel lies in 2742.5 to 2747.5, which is 91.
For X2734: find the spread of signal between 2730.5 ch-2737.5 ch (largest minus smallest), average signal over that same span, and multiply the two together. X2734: 2762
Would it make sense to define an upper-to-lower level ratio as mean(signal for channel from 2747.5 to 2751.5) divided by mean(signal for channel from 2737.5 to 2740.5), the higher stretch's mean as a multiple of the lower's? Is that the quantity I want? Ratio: 1.33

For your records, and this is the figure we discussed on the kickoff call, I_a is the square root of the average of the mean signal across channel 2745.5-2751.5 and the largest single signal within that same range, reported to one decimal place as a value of 10.3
